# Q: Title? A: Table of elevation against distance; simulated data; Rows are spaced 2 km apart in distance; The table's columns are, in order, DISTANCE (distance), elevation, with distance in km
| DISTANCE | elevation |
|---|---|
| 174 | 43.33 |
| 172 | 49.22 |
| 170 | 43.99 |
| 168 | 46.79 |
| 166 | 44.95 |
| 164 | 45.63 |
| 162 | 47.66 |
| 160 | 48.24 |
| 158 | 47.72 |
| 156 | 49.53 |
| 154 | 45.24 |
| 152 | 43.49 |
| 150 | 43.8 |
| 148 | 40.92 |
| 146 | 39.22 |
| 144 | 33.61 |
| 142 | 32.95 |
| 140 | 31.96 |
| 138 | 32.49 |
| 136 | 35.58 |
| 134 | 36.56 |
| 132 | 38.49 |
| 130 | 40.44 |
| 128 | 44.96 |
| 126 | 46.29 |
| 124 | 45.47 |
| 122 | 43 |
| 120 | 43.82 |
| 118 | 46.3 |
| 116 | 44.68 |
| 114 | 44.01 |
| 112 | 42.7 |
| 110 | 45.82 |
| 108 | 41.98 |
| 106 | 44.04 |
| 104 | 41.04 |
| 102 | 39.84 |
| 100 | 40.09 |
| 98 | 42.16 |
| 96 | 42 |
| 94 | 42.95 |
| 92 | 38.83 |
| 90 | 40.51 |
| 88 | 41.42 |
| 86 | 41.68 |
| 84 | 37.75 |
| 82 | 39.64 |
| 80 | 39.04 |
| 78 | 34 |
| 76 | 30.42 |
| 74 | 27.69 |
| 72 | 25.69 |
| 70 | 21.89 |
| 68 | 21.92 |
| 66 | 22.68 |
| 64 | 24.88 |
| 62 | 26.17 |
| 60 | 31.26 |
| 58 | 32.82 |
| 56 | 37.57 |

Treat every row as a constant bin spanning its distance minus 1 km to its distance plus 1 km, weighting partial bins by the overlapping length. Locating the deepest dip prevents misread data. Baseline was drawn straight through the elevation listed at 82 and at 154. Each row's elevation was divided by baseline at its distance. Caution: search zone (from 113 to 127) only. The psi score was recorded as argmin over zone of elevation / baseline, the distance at 122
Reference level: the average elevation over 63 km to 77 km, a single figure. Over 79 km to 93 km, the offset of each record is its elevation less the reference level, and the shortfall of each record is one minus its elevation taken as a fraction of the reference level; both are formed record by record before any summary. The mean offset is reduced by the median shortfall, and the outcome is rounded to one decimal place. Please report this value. 15.4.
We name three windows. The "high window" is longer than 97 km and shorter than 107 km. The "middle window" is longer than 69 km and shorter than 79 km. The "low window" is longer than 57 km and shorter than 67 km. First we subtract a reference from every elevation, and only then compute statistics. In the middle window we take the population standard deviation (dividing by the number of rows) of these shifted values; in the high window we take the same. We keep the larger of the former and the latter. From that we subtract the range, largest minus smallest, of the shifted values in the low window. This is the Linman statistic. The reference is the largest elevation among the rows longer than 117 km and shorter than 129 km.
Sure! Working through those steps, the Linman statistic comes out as -6.0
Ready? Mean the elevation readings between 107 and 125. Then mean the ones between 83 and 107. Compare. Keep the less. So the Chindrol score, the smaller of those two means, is 41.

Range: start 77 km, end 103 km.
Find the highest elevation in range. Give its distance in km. 94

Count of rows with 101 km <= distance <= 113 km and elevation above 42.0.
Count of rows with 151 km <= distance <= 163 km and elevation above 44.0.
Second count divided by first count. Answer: 1.7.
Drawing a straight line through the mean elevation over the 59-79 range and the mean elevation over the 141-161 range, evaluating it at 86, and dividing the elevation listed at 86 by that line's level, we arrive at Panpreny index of 1.39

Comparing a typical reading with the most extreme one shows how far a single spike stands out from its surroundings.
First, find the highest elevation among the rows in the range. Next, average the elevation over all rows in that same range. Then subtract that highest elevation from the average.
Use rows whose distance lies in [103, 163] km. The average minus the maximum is -7.5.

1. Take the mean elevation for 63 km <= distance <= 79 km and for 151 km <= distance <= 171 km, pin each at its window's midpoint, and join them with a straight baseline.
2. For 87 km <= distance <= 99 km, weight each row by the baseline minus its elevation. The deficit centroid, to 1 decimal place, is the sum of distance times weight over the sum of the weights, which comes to 92.9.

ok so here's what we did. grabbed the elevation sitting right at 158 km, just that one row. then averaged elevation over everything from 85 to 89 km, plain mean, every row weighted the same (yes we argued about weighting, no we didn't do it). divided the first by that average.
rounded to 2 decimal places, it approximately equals 1.15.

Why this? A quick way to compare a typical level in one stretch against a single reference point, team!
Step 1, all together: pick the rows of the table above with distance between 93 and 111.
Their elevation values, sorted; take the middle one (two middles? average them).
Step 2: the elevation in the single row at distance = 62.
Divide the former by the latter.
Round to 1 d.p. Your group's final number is 1.6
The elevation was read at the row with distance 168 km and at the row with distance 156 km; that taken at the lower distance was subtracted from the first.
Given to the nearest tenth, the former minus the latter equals -2.7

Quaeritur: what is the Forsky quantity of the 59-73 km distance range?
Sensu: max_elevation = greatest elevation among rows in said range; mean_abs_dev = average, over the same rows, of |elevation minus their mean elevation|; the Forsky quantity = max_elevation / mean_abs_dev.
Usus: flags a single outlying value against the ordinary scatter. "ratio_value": 13.1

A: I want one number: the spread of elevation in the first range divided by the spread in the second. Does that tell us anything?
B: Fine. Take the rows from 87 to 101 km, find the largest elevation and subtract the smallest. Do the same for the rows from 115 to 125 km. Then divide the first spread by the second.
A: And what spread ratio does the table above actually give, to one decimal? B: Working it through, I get 1.2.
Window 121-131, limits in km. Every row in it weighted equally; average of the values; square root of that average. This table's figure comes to 6.6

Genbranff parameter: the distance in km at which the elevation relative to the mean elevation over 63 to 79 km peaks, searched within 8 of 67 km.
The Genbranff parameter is 60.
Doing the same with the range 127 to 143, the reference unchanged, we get 128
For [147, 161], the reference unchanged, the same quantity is 156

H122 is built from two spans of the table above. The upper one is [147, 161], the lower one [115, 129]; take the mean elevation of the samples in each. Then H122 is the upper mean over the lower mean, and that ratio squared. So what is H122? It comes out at 1.03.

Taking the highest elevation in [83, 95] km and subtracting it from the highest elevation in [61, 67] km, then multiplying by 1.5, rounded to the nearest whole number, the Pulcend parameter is -25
